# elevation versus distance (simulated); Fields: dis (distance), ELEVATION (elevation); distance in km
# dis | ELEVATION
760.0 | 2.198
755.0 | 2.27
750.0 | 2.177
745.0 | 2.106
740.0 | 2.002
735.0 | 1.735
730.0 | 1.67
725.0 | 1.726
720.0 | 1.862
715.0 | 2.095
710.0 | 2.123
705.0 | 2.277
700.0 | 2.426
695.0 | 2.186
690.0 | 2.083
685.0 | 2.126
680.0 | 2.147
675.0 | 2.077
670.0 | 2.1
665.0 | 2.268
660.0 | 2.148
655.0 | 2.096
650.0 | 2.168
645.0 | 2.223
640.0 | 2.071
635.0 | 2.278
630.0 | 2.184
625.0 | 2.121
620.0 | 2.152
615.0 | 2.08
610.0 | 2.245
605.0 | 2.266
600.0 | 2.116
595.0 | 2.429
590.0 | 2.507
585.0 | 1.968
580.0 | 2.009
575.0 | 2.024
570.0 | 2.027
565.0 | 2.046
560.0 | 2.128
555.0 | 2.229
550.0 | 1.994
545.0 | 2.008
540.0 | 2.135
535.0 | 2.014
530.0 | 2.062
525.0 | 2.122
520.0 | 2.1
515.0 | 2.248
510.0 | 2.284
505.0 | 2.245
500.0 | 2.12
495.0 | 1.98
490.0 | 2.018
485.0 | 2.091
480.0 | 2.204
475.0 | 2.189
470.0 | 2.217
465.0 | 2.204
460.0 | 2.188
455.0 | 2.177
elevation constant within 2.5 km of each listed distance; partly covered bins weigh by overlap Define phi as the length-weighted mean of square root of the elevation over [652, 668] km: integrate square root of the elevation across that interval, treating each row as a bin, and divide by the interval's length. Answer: 1.47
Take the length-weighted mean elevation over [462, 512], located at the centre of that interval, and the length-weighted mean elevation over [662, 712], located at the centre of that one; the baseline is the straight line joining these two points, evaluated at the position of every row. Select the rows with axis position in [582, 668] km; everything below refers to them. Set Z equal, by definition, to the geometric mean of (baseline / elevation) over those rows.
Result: 0.99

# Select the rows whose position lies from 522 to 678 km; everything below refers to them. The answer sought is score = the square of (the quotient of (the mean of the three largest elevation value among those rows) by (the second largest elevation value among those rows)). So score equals 0.98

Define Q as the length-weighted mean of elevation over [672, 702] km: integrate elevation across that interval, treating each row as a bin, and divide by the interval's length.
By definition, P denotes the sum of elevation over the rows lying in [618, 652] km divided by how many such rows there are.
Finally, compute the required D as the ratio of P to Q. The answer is 1.00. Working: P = 2.17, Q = 2.17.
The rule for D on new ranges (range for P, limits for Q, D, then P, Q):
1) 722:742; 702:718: 0.82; 1.78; 2.16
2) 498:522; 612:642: 1.02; 2.20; 2.15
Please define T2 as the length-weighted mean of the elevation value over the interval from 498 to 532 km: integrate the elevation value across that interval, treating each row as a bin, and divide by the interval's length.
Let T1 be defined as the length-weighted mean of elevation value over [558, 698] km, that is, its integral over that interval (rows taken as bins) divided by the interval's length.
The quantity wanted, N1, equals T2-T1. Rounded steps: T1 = 2.15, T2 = 2.17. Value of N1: 0.017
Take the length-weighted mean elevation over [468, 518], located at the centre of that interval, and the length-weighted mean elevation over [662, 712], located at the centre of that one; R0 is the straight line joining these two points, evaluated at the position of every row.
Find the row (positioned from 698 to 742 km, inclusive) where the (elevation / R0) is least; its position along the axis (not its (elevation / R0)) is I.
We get 730.0 km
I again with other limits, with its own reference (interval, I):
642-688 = 675.0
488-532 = 495.0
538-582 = 550.0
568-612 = 585.0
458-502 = 495.0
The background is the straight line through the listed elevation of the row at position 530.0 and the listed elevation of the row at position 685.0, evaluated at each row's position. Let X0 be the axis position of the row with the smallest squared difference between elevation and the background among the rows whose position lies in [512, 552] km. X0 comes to 530.0 km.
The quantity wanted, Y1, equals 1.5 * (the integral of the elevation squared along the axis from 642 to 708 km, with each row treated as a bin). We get 470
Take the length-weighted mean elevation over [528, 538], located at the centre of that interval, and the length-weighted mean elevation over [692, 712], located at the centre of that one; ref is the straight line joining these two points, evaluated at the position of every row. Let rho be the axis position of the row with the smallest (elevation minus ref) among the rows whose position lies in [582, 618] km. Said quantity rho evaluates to 585.0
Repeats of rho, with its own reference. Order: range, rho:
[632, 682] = 675.0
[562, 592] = 585.0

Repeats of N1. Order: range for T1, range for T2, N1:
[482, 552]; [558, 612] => 0.057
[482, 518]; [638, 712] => 0.028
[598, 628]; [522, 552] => -0.107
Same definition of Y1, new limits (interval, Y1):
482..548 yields 441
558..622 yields 448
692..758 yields 422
